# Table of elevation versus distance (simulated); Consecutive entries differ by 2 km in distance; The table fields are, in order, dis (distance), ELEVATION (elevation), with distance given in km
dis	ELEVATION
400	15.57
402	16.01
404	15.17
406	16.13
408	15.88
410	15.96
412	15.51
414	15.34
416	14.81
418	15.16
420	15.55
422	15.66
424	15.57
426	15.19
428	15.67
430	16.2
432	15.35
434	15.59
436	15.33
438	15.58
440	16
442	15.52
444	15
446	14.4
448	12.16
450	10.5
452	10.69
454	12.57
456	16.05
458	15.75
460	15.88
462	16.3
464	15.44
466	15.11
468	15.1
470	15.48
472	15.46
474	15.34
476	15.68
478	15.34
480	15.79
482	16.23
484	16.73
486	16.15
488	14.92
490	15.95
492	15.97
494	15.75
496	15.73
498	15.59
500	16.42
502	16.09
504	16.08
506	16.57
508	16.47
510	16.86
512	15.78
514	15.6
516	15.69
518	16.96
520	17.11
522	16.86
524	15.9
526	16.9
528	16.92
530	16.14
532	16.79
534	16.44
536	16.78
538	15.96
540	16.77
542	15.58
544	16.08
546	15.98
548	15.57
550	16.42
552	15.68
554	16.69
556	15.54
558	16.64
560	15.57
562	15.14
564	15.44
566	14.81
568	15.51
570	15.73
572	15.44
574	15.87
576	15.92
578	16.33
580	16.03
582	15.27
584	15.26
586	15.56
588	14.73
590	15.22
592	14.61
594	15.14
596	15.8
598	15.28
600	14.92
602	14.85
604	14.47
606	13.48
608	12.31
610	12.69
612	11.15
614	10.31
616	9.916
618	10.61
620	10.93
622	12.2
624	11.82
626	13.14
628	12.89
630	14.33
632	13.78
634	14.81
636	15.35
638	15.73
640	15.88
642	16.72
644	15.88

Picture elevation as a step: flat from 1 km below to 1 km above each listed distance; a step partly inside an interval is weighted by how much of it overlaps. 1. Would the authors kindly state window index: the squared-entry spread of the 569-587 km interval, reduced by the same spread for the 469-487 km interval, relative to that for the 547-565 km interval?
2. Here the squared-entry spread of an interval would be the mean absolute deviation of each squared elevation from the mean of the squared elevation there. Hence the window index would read -0.19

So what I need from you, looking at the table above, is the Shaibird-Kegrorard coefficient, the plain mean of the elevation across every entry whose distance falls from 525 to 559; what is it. 16.3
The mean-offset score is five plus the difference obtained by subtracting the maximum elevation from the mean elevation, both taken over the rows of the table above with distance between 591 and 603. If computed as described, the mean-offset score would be 4.3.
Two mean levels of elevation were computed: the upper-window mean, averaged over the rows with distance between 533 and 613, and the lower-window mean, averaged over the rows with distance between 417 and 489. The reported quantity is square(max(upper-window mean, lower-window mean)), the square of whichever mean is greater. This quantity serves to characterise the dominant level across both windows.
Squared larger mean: 235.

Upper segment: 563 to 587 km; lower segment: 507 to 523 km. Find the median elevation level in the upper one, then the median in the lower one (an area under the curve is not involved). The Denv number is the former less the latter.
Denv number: -1.1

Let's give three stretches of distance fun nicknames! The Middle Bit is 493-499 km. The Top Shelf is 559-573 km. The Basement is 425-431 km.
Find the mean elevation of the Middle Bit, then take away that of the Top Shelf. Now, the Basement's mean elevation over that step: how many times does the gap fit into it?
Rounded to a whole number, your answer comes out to 50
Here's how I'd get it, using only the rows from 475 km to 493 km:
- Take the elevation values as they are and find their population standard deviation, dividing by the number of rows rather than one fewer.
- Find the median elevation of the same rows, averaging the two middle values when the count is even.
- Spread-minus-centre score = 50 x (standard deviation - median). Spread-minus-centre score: -773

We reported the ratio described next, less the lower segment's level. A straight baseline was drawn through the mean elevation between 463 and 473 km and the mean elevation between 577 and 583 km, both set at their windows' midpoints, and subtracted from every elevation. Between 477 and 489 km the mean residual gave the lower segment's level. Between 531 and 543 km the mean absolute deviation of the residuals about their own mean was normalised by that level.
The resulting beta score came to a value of 0.4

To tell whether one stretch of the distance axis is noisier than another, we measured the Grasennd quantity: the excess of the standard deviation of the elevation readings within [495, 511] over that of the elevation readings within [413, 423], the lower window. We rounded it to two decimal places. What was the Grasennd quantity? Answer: 0.10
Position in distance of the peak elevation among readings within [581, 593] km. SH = 586 km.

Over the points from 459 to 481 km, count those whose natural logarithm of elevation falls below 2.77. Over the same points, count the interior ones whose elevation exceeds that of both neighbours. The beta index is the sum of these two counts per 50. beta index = 0.26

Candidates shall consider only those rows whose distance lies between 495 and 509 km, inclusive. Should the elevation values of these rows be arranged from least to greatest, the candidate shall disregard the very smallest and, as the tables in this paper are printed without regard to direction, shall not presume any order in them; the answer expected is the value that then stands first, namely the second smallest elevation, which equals 15.73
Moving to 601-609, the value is 13.48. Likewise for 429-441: 15.35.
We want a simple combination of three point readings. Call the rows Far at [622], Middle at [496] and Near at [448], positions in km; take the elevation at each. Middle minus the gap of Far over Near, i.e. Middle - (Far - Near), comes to 15.7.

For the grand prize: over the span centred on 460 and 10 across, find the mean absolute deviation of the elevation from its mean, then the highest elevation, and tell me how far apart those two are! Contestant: 16.1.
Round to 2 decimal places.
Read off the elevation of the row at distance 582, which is 15.27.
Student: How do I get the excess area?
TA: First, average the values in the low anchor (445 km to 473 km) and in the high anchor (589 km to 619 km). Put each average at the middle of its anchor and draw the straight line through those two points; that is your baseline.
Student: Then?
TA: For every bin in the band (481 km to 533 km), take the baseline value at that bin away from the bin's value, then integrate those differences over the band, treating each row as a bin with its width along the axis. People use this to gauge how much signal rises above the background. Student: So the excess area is 115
